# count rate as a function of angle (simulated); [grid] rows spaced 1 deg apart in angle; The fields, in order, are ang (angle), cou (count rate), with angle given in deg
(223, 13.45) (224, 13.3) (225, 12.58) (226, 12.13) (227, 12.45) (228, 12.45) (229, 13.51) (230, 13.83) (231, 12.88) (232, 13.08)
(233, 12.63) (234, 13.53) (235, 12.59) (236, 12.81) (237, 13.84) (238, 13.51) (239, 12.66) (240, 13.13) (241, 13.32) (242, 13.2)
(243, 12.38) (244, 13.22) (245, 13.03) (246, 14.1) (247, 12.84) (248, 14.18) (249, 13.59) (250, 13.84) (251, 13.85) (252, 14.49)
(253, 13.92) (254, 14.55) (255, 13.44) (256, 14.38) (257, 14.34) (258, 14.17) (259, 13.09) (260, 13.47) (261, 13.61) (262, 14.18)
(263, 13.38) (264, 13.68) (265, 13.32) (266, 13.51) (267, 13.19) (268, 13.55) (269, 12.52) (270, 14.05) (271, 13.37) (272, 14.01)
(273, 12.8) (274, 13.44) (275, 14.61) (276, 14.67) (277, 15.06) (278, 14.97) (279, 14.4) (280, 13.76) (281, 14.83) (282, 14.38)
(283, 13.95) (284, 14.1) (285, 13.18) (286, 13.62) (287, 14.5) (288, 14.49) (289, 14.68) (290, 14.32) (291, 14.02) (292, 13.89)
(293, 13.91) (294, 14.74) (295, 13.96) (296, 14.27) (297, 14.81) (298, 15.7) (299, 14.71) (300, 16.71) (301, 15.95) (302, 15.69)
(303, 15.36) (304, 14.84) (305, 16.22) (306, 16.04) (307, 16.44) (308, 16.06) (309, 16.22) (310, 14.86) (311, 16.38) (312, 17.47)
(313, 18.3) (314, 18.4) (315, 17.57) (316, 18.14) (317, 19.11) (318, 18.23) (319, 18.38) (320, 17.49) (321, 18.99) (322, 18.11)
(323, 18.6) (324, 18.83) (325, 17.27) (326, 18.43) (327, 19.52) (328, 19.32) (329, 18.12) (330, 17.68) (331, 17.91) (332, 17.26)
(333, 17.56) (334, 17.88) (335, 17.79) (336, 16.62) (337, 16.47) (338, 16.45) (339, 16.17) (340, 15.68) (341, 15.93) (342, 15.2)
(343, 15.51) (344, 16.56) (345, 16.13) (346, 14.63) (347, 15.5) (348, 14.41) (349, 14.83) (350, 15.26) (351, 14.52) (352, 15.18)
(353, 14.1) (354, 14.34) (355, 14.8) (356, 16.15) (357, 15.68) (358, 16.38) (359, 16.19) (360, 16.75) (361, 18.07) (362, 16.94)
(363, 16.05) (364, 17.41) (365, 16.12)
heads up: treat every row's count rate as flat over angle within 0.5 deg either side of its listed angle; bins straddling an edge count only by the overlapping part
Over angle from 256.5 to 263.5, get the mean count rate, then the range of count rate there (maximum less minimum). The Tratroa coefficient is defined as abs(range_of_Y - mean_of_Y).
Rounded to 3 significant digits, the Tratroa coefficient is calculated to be 12.5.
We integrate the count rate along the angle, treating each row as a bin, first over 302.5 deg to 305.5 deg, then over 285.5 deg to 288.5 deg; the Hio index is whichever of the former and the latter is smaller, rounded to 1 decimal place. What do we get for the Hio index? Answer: 42.6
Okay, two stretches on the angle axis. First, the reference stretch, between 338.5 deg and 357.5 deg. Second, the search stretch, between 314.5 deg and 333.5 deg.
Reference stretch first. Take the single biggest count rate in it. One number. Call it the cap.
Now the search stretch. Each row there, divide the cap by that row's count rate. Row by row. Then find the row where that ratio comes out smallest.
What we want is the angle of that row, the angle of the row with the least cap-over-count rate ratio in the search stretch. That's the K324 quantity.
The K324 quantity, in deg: 327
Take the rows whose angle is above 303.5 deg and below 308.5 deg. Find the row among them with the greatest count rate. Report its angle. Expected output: 307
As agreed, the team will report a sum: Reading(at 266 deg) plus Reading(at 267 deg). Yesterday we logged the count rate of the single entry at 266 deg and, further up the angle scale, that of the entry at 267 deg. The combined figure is 26.7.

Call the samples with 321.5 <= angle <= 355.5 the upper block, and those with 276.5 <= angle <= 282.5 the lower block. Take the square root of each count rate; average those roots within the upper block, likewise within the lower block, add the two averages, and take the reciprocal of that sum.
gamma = 0.127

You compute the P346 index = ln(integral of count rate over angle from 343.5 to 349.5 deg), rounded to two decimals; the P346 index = 4.52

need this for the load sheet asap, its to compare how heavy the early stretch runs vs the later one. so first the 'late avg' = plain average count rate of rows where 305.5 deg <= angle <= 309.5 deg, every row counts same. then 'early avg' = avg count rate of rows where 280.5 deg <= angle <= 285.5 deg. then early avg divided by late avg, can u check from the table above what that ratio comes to 0.87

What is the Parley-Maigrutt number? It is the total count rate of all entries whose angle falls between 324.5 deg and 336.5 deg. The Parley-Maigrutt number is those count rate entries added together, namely 215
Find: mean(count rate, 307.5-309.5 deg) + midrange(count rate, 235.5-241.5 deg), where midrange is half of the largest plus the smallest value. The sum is 29.4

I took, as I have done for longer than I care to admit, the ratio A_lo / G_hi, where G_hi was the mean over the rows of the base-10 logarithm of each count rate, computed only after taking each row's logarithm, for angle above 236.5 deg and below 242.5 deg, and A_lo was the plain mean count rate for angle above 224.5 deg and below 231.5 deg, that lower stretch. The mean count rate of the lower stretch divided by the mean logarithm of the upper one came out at 11.4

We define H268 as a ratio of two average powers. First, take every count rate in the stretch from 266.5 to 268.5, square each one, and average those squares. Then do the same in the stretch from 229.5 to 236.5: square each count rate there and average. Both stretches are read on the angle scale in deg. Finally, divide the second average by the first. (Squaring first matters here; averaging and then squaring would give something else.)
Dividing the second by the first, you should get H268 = 1.0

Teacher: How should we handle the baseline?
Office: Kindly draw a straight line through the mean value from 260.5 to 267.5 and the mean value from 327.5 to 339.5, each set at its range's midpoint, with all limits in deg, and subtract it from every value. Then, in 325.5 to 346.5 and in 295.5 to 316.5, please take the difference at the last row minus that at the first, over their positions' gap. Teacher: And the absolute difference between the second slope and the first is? 0.38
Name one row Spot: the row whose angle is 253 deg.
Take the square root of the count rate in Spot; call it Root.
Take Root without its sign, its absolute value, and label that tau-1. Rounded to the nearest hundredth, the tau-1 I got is 3.73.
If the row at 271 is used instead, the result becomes 3.66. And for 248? 3.77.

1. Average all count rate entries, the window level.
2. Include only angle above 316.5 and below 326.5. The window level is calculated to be 18.3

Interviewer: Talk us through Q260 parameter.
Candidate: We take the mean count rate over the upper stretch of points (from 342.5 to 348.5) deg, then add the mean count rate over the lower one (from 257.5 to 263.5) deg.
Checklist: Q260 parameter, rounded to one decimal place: 29.1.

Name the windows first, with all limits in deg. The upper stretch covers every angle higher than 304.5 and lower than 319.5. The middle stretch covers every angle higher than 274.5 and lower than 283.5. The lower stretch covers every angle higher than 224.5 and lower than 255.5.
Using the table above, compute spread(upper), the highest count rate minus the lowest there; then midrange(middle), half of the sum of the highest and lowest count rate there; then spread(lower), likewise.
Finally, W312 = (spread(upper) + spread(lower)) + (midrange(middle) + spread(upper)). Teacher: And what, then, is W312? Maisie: 25.3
